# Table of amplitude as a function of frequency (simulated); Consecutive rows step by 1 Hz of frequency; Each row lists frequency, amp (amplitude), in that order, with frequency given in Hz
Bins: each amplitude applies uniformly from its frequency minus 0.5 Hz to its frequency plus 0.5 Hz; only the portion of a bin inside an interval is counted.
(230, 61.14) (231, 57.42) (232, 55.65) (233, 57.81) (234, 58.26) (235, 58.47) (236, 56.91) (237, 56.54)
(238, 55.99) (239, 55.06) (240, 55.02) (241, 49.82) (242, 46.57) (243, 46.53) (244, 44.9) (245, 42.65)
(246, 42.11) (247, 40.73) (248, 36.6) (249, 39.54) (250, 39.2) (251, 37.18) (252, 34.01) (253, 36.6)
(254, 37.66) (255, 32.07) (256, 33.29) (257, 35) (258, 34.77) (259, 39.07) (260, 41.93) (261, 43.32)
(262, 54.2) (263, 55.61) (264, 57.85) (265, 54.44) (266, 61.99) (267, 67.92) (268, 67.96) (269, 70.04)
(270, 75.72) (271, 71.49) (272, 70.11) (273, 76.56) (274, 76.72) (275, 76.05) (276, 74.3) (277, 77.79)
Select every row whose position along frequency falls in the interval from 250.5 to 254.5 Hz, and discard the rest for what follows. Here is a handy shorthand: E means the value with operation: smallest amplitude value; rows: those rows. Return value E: 34.01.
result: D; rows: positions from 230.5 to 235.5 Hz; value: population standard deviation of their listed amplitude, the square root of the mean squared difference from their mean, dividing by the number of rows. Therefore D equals 1.0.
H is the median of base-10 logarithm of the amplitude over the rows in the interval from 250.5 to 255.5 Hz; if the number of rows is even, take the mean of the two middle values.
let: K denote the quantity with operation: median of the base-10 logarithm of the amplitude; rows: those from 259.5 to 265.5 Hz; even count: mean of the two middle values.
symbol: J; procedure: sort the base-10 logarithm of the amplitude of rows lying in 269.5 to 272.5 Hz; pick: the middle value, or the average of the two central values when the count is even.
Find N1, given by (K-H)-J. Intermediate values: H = 1.56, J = 1.85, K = 1.73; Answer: -1.68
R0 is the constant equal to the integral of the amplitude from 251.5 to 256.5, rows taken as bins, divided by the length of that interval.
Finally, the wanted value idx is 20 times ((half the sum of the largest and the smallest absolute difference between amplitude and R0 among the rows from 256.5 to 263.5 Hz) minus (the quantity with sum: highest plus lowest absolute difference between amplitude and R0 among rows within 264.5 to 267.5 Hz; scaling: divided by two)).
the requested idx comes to -320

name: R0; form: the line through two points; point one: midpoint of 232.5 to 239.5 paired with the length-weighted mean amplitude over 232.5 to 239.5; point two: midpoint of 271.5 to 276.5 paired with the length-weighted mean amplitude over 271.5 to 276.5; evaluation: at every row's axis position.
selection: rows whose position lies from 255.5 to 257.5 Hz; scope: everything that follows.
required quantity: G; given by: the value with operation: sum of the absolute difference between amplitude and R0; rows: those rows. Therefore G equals 65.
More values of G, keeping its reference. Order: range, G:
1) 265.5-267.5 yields 13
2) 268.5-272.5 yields 11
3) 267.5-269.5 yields 6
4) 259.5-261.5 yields 52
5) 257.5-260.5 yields 87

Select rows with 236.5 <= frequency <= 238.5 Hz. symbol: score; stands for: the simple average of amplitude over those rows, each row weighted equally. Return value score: 56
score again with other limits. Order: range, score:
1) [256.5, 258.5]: 35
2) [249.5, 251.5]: 38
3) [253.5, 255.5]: 35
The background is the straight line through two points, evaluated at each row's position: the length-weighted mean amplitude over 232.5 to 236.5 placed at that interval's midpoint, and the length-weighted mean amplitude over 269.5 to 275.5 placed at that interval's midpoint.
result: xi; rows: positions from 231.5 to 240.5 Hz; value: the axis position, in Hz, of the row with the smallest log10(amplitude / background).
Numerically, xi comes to 240 Hz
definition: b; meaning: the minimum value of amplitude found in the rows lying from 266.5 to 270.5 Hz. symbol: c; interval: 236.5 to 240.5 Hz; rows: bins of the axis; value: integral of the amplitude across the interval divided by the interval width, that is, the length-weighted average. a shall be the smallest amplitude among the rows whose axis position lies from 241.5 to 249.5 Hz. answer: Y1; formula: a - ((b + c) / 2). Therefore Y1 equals -25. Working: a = 36.6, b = 67.92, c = 56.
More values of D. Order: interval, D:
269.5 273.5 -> 2.7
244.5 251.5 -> 2.1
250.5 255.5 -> 2.1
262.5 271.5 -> 7.1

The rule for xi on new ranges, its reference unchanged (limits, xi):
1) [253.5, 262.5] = 255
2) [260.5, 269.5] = 261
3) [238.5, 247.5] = 247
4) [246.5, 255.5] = 255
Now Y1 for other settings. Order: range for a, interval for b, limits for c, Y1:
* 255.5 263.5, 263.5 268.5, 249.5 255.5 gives -12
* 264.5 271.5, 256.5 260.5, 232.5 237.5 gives 8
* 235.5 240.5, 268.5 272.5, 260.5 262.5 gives -4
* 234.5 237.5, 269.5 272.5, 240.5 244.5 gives -2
